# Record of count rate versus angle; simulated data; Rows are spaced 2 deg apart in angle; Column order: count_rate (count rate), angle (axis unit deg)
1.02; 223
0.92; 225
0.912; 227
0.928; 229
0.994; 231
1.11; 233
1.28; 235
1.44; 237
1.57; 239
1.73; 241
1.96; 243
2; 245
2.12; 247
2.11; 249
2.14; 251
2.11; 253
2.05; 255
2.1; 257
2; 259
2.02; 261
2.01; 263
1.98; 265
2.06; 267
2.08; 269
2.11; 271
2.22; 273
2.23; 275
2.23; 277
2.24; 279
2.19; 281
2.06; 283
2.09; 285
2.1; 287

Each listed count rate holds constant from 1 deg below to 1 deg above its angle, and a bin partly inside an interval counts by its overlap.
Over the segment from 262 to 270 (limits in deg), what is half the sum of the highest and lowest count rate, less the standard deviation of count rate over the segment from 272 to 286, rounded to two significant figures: 2.0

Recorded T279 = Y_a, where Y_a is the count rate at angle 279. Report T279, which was 2.24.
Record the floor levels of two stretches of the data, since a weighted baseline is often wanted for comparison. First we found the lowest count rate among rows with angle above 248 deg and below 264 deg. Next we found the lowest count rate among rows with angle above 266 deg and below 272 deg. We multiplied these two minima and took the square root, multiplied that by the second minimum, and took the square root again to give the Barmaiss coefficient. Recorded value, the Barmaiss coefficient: 2.04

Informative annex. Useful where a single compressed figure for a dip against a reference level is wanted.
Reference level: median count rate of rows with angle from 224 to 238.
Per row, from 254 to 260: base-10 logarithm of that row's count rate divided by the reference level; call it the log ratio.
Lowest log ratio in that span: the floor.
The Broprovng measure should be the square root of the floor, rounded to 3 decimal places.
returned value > 0.551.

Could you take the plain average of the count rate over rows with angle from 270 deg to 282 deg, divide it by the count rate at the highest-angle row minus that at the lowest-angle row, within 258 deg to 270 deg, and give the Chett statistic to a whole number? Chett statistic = 28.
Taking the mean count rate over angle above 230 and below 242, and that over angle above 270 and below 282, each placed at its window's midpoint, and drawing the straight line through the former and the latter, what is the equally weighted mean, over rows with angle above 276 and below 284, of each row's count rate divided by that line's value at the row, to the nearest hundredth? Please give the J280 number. 0.95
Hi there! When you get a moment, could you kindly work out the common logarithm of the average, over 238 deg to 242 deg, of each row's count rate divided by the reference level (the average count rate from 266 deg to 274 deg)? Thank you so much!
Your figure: -0.11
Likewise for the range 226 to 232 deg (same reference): -0.35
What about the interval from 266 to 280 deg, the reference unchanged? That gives 0.01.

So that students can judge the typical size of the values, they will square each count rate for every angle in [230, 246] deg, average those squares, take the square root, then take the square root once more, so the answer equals 1.25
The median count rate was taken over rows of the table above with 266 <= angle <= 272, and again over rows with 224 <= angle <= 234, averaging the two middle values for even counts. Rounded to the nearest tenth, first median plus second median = 3.0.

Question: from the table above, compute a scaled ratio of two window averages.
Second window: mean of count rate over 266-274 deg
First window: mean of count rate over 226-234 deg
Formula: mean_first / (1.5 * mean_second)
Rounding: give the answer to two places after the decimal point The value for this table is 0.31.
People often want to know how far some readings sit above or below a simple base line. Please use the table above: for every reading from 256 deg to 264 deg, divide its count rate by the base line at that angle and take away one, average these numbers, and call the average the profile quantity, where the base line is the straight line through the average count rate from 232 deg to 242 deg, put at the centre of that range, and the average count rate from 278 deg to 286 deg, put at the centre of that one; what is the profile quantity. 0.13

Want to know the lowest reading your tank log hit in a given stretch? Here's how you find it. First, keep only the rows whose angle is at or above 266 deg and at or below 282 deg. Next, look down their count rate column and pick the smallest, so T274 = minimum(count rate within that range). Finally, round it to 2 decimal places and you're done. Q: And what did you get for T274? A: 2.06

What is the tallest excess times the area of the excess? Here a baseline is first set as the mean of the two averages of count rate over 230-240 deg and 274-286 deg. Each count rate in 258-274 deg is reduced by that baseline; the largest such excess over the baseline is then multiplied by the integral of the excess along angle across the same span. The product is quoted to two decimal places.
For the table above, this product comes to 2.64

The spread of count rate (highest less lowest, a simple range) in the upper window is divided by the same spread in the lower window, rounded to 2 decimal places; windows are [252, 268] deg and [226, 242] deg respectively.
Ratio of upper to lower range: 0.16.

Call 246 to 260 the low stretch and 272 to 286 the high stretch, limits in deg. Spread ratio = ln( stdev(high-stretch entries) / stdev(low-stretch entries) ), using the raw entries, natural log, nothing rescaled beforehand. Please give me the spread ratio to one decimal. 0.4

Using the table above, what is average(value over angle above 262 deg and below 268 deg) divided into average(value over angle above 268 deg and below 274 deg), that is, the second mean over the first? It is 1.1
